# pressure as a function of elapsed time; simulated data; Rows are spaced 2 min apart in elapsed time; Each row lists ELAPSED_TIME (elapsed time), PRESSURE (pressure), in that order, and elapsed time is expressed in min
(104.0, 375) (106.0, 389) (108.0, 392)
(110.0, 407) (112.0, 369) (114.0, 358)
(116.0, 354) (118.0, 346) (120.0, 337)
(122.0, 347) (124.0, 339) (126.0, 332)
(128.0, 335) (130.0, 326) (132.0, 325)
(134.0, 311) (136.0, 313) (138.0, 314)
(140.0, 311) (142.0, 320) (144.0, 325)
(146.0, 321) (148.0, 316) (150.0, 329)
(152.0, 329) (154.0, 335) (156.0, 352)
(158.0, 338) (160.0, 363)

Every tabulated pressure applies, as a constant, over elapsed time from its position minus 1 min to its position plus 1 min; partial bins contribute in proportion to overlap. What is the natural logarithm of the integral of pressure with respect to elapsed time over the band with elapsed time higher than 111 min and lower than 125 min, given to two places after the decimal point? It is 8.50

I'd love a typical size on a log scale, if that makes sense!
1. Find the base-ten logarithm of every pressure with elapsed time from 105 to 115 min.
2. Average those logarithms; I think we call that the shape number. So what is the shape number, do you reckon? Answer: 2.58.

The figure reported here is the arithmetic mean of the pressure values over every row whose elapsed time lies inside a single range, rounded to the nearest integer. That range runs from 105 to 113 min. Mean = 389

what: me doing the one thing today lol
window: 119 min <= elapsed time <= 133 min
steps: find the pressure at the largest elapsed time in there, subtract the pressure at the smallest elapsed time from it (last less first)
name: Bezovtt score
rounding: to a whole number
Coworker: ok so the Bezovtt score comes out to -12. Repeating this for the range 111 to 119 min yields -23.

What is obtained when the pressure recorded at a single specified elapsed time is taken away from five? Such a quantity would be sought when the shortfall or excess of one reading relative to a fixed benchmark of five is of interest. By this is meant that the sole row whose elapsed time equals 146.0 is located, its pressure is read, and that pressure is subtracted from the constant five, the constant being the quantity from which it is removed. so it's -316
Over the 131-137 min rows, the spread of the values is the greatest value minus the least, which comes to 14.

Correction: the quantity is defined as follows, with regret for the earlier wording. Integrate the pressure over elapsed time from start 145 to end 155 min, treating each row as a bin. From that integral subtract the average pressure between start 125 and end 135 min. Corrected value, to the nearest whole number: 2934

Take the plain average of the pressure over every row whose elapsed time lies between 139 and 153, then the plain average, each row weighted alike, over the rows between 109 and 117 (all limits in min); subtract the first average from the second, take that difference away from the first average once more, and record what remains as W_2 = 271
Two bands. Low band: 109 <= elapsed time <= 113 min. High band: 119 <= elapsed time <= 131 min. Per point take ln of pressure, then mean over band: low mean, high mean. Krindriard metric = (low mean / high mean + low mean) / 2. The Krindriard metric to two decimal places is 3.49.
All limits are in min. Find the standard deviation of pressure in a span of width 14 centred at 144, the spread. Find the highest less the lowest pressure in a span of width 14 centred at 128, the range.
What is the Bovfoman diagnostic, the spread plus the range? 42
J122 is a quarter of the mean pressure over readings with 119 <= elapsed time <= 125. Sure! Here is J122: 85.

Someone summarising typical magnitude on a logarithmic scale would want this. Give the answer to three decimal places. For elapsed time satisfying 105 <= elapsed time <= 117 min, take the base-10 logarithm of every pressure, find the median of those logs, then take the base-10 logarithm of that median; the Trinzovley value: 0.411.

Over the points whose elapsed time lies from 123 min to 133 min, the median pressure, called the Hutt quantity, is 332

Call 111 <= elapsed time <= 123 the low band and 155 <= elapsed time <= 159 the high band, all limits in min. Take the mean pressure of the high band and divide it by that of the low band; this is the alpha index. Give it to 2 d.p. 0.98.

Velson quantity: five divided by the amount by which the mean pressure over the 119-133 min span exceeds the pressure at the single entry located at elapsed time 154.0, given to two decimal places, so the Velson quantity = -8.75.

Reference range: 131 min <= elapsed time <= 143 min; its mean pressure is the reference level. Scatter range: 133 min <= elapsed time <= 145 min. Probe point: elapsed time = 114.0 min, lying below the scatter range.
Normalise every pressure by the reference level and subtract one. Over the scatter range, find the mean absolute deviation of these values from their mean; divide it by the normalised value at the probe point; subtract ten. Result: -9.89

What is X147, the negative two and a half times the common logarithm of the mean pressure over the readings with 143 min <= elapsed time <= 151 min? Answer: -6.27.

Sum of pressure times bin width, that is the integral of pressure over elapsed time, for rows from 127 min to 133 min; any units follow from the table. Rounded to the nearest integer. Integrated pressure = 1972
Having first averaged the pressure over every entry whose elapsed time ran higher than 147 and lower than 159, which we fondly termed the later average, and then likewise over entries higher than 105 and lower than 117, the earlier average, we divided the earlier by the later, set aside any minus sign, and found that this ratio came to 1.14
